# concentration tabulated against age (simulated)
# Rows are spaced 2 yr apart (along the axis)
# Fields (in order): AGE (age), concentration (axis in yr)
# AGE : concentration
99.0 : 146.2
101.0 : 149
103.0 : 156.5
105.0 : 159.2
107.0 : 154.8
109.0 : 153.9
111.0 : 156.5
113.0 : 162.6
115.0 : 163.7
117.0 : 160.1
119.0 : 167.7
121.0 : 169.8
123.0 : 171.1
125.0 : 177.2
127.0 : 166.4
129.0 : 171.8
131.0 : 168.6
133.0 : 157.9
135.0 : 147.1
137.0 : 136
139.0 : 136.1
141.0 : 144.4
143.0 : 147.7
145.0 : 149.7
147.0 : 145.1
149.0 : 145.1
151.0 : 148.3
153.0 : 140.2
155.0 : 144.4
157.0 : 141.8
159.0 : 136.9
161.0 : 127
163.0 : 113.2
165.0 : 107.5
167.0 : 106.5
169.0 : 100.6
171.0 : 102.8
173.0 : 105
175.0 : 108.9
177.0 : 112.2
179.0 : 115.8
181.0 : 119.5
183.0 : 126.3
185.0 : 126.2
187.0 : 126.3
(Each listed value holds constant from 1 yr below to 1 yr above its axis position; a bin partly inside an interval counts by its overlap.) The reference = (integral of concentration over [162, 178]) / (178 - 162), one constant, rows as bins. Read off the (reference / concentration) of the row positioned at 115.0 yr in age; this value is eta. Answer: 0.65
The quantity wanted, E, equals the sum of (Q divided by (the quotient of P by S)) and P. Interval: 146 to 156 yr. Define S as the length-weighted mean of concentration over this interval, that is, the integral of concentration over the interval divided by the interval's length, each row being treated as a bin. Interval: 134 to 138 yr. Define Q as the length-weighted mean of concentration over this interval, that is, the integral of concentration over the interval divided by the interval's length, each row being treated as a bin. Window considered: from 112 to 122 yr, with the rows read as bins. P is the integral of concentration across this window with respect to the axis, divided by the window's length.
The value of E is 289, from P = 165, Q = 142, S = 145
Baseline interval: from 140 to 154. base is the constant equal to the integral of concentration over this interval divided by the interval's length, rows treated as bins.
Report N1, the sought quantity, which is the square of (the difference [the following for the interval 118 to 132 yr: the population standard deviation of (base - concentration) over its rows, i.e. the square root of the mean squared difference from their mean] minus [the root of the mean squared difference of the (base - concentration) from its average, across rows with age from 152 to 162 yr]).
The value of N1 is 8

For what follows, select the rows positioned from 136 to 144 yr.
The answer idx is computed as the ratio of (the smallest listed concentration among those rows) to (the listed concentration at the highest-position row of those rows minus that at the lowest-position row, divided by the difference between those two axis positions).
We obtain 70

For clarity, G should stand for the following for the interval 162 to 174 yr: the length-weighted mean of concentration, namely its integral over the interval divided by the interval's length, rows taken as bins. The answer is 106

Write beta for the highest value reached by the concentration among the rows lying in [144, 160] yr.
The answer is 149.7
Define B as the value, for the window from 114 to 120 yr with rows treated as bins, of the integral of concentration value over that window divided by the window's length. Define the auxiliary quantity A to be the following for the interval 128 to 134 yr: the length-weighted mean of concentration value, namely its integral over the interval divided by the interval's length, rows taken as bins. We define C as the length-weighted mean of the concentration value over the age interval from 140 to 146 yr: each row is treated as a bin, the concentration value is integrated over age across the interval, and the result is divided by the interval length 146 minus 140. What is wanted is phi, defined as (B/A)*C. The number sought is 145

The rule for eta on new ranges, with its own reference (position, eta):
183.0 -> 0.85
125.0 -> 0.60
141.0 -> 0.74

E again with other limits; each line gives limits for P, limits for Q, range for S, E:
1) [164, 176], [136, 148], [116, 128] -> 335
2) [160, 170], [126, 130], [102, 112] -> 349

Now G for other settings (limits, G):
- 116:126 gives 169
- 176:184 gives 118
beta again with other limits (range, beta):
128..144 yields 171.8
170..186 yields 126.3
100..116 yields 163.7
